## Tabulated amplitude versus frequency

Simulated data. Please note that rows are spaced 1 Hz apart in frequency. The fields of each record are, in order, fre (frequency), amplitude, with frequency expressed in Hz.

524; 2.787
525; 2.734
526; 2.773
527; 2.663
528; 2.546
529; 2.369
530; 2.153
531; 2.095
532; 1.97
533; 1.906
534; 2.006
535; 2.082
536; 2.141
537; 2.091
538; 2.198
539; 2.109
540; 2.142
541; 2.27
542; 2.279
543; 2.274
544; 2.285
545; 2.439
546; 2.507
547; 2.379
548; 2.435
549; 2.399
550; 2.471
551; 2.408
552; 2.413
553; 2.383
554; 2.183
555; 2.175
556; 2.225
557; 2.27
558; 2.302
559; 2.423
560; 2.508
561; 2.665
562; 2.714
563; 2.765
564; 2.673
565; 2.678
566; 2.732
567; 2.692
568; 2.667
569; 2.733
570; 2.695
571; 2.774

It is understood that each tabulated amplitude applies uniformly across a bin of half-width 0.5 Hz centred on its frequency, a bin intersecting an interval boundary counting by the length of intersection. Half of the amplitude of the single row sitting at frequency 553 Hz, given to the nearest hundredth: 1.19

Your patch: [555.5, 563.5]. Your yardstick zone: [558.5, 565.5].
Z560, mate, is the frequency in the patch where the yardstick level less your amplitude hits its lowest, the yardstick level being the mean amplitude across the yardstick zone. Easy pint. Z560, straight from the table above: 563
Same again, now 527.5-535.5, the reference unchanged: 528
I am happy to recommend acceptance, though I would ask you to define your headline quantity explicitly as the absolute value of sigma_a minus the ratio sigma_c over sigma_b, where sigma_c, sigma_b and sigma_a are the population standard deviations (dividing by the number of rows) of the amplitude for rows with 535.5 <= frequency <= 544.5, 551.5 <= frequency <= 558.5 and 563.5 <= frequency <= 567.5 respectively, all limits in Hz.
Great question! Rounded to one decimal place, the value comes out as 0.8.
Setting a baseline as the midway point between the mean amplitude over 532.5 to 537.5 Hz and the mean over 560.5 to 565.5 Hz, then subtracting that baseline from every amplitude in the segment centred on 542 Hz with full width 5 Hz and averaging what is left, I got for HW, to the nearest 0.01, -0.12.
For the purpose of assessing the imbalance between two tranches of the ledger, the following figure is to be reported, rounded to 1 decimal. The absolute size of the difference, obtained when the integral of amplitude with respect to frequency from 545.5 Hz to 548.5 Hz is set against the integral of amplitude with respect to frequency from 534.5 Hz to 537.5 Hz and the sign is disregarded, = 1.0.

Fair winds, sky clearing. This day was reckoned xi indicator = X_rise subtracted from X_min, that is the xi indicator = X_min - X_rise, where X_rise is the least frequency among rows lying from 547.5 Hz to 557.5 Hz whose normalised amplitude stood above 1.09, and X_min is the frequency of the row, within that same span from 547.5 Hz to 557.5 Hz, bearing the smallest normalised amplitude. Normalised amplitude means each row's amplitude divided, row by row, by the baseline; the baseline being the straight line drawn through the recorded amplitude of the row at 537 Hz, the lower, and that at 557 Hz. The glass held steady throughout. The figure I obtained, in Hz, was 7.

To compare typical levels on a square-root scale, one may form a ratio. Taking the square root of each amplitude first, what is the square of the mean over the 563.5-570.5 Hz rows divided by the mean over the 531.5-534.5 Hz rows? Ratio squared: 1.38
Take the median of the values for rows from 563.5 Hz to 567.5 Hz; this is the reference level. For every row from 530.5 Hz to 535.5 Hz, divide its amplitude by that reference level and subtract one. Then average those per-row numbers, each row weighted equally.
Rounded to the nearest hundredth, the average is -0.25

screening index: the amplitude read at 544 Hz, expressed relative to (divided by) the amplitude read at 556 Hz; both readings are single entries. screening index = 1.03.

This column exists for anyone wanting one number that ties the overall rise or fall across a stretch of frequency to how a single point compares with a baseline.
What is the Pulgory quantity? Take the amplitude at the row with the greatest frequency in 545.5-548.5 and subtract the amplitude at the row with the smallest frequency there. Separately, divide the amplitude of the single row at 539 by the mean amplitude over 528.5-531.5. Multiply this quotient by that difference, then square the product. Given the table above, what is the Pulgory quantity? 0.0047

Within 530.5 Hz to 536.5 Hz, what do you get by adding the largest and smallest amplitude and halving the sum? 2.02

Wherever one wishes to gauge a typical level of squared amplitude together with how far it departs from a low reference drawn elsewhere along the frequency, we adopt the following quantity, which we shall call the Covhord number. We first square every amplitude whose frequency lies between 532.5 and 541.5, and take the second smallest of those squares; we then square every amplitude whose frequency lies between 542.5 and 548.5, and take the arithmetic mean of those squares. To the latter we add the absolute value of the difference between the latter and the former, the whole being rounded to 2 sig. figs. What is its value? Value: 7.4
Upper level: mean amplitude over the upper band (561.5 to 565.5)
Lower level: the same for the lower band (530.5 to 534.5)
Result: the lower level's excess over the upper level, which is -0.71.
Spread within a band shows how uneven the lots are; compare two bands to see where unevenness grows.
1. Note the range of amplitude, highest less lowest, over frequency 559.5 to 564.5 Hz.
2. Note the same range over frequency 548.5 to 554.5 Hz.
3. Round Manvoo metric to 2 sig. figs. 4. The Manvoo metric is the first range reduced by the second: -0.031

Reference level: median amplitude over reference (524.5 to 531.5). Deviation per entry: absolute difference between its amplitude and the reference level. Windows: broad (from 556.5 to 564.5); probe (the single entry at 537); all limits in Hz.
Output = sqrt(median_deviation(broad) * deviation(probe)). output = 0.259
